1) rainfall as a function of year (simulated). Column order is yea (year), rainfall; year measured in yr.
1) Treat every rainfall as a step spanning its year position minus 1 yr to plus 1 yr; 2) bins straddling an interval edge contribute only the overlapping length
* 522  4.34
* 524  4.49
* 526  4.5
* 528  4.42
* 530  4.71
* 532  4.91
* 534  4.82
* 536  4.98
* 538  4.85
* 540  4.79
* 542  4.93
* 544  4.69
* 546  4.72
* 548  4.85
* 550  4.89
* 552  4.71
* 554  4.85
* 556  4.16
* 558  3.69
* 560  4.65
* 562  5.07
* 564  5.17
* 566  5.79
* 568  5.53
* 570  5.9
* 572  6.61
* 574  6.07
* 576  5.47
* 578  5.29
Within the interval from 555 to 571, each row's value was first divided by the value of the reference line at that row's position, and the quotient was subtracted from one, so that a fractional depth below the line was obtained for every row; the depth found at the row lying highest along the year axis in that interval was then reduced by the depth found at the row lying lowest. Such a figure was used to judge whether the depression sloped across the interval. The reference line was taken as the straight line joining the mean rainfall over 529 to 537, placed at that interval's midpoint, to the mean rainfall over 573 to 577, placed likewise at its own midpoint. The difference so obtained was -0.27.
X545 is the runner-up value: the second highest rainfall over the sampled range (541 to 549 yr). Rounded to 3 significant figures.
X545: 4.85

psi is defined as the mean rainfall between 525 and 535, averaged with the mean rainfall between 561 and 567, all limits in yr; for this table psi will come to 5.0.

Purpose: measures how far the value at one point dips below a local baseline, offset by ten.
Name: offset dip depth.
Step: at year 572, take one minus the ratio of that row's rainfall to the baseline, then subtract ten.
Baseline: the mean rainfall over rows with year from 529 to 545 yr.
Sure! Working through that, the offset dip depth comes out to -10.4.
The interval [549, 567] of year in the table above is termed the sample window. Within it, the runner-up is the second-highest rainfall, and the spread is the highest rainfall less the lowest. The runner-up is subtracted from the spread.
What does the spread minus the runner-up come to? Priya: -3.1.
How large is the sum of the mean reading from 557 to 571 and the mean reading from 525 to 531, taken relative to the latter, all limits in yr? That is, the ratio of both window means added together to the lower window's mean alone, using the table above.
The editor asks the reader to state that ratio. 2.13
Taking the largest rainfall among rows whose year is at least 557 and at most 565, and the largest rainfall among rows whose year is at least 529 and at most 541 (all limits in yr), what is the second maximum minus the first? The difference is -0.2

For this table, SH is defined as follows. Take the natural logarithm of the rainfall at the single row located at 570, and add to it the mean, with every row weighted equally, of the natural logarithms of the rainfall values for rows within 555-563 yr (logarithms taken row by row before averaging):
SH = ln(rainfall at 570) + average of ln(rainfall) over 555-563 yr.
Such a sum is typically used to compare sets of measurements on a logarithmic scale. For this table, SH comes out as 3.25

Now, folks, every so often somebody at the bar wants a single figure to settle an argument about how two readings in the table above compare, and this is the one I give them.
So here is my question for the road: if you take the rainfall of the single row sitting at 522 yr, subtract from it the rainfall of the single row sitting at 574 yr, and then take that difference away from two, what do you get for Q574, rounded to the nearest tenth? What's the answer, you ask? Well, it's 3.7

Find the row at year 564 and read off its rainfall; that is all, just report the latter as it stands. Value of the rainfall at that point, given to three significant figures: 5.17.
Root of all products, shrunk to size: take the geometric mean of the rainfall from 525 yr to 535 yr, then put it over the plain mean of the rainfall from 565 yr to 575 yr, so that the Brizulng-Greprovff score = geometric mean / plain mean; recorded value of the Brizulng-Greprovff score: 0.78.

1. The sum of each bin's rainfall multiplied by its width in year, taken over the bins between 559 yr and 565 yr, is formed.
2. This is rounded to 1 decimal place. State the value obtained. 29.8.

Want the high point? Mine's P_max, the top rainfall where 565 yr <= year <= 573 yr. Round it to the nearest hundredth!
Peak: 6.61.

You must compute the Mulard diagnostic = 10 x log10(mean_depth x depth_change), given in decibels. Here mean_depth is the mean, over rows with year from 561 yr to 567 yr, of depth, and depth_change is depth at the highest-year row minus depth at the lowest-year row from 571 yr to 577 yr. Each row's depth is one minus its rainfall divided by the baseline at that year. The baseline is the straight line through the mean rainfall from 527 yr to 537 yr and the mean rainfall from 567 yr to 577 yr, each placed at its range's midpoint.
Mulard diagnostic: -19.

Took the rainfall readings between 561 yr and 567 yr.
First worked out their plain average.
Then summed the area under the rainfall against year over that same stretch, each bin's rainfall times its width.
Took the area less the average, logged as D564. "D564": 26.7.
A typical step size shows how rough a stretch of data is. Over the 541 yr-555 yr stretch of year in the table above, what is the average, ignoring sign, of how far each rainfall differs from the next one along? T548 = 0.13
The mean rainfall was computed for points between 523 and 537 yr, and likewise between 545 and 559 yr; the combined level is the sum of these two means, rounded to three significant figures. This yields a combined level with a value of 9.24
